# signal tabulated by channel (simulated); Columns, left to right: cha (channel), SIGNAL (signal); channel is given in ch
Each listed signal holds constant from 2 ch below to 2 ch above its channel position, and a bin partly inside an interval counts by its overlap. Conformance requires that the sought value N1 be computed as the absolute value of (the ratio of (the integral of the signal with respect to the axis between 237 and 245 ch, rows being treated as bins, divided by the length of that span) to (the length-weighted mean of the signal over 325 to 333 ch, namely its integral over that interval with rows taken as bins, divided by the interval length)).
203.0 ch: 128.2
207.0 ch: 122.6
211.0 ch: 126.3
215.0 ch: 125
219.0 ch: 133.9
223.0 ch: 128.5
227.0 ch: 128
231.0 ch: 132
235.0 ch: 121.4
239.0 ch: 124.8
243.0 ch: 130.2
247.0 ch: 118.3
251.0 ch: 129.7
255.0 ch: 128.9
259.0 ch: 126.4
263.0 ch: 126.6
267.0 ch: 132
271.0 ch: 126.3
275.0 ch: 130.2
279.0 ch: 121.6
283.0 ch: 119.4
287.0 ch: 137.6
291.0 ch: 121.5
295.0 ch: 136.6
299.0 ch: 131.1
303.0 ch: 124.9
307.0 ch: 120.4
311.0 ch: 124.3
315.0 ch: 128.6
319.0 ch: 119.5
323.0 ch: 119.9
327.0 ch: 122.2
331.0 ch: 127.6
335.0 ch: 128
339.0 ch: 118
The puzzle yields 1.02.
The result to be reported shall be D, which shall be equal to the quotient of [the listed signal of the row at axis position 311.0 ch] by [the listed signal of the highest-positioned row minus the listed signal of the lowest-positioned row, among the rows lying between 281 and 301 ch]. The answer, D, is 11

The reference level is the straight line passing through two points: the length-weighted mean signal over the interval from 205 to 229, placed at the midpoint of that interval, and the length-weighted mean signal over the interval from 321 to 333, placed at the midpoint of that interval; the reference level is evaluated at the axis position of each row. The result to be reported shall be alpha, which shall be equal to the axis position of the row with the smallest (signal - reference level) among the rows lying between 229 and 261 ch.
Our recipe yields 247.0 ch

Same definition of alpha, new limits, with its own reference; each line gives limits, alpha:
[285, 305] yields 291.0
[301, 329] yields 319.0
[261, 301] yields 283.0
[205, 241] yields 235.0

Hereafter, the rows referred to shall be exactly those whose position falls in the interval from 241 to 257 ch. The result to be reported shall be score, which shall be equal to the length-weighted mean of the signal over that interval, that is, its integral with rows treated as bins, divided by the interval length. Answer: 127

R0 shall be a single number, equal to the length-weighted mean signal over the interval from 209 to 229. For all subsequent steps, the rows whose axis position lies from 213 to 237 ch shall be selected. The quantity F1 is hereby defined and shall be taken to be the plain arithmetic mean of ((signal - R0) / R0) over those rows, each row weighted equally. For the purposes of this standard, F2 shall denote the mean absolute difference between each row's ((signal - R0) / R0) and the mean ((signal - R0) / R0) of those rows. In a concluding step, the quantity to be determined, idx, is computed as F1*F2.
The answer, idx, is 0.0000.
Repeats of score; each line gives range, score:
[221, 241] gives 127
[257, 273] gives 128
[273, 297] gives 128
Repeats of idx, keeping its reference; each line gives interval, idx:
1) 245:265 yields -0.0004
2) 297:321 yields -0.0007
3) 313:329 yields -0.0011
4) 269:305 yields -0.0002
